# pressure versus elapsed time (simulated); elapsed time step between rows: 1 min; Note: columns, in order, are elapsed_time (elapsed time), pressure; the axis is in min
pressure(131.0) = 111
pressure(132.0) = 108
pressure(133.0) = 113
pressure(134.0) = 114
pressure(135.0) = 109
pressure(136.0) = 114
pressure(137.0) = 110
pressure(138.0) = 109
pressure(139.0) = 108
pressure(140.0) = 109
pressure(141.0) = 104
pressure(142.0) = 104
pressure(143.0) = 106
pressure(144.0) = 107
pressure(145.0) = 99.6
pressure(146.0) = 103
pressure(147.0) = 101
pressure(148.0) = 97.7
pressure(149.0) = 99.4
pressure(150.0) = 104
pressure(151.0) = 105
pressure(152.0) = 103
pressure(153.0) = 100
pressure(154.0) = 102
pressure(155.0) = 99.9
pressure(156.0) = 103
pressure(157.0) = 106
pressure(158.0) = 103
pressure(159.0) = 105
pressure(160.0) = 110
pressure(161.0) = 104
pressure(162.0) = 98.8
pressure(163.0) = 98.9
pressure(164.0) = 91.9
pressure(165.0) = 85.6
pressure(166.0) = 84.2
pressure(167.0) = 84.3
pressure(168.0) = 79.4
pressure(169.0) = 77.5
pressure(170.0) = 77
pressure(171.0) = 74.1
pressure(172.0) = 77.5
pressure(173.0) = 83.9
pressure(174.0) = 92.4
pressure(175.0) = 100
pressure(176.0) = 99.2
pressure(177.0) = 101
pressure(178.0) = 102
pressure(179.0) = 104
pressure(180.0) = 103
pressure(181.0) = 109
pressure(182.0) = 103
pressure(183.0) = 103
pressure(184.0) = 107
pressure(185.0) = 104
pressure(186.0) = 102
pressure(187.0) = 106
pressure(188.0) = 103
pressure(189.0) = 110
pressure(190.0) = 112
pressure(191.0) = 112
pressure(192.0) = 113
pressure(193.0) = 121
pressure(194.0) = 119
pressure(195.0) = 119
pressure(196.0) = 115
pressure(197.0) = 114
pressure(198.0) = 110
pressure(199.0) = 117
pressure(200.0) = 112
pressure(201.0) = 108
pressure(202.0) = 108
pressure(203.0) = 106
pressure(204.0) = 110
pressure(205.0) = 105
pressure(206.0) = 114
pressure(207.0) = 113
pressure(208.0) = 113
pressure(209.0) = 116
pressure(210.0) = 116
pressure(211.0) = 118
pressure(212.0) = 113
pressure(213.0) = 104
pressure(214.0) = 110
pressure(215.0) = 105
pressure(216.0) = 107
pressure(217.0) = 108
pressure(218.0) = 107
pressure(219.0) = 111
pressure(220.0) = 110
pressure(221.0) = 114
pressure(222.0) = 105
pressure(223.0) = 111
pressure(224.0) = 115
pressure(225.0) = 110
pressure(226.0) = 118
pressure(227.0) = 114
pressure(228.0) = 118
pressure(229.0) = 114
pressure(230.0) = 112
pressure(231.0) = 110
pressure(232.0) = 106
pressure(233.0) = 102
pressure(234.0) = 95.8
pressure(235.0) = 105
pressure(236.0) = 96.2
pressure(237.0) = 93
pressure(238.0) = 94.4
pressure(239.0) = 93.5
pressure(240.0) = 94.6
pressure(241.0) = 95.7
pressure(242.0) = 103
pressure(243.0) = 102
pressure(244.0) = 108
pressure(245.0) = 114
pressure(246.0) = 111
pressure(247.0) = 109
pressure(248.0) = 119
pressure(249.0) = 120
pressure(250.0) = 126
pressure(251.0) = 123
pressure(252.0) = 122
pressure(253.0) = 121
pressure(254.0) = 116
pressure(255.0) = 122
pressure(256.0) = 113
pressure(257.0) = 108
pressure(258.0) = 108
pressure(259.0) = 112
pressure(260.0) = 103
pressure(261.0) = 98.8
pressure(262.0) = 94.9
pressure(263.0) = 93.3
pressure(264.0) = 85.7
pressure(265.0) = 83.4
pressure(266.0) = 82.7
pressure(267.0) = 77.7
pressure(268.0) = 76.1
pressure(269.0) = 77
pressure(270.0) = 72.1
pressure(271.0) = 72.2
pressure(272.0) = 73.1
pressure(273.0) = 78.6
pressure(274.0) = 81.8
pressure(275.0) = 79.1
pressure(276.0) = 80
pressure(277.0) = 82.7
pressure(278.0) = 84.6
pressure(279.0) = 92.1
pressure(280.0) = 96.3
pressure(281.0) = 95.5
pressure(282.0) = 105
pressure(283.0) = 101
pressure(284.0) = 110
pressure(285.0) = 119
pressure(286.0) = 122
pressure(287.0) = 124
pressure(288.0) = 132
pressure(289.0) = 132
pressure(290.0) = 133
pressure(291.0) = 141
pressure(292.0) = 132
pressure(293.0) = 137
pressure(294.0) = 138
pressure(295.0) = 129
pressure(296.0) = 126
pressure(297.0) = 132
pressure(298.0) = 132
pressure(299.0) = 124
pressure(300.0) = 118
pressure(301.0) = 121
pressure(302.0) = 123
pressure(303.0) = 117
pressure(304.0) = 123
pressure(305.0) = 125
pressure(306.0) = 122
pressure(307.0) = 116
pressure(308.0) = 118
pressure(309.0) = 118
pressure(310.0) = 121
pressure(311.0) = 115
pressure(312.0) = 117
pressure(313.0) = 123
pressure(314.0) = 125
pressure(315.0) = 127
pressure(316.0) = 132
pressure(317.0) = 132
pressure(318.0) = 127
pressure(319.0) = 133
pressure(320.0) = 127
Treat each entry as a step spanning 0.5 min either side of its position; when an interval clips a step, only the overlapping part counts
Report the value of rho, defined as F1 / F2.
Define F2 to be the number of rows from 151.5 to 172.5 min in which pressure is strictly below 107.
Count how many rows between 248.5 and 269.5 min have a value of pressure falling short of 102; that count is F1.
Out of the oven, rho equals 0.45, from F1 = 9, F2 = 20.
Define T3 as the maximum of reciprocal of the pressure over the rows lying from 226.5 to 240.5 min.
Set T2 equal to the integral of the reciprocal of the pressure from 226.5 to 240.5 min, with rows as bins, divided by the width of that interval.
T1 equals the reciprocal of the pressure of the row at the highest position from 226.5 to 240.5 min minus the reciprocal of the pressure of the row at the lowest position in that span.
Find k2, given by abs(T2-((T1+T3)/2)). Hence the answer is 0.0035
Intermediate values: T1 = 0.002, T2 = 0.0097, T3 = 0.0108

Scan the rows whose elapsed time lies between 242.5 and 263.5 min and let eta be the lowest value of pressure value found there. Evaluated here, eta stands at 93.3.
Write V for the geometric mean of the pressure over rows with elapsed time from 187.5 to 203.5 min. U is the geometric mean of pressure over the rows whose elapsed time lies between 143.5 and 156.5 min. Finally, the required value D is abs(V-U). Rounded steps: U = 102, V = 112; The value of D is 10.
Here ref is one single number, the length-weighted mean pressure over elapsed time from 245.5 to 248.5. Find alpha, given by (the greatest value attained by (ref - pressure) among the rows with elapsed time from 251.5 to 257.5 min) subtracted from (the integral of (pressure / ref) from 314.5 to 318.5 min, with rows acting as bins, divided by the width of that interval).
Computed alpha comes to -4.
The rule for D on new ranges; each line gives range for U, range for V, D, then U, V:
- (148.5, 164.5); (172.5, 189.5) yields 0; 102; 102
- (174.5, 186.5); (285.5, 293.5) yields 28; 103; 131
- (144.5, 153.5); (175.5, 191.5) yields 4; 101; 105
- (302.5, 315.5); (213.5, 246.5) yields 14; 120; 106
